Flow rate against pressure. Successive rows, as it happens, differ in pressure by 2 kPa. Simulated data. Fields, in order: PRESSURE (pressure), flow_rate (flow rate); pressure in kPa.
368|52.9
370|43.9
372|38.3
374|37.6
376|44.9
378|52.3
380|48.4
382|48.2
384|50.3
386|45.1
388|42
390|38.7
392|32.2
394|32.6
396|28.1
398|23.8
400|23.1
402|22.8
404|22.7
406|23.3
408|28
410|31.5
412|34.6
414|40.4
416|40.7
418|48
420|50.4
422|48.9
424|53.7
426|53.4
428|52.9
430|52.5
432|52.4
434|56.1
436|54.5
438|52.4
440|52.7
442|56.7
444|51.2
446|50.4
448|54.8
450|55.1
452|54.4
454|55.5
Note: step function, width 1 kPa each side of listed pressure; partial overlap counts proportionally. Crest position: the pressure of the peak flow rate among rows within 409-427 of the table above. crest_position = 424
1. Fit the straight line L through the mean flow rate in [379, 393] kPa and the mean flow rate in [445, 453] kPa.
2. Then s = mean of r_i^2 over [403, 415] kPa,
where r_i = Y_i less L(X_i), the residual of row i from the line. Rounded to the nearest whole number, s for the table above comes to 327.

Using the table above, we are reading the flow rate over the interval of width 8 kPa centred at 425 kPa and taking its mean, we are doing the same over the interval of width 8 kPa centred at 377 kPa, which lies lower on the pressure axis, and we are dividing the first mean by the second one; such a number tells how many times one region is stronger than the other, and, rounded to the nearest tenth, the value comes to 1.1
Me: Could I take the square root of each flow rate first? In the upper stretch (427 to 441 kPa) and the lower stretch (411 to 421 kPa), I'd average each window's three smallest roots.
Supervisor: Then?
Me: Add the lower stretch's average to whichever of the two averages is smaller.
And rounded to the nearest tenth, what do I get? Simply 12.4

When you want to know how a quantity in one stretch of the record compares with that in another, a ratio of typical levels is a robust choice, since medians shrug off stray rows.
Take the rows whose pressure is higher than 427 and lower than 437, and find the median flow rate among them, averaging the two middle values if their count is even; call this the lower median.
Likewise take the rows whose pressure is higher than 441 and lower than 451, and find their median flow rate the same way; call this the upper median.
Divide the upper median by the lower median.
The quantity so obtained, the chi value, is 1.04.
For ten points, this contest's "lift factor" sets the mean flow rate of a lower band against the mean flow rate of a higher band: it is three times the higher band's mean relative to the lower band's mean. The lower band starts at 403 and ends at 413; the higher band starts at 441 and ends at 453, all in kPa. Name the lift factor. 5.8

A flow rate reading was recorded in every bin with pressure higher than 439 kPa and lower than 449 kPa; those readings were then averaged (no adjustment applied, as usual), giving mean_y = 53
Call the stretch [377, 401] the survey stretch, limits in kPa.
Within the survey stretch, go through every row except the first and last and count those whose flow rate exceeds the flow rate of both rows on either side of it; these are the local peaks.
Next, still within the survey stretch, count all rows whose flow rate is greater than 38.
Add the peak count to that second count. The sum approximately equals 9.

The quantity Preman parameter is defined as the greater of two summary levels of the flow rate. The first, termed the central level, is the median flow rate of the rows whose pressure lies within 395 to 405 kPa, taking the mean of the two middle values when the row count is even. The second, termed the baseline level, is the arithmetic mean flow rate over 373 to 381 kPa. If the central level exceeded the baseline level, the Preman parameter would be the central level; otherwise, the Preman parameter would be 46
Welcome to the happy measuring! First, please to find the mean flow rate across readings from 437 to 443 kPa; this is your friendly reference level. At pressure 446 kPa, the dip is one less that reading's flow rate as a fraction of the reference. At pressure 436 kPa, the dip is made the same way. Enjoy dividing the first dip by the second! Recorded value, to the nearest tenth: -6.2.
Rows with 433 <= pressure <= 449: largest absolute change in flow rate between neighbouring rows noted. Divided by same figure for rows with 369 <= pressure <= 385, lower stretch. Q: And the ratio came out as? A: 0.74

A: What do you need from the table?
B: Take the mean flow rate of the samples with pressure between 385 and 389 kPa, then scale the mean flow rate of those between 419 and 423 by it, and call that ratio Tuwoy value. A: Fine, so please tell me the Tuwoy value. 1.14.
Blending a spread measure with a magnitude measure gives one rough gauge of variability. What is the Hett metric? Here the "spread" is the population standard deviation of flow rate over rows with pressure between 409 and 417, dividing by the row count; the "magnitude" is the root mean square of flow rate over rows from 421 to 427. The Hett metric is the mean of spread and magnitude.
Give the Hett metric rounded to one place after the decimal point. 28.0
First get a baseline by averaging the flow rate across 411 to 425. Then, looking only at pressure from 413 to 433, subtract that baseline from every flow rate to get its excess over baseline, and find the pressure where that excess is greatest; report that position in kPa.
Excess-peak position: 424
